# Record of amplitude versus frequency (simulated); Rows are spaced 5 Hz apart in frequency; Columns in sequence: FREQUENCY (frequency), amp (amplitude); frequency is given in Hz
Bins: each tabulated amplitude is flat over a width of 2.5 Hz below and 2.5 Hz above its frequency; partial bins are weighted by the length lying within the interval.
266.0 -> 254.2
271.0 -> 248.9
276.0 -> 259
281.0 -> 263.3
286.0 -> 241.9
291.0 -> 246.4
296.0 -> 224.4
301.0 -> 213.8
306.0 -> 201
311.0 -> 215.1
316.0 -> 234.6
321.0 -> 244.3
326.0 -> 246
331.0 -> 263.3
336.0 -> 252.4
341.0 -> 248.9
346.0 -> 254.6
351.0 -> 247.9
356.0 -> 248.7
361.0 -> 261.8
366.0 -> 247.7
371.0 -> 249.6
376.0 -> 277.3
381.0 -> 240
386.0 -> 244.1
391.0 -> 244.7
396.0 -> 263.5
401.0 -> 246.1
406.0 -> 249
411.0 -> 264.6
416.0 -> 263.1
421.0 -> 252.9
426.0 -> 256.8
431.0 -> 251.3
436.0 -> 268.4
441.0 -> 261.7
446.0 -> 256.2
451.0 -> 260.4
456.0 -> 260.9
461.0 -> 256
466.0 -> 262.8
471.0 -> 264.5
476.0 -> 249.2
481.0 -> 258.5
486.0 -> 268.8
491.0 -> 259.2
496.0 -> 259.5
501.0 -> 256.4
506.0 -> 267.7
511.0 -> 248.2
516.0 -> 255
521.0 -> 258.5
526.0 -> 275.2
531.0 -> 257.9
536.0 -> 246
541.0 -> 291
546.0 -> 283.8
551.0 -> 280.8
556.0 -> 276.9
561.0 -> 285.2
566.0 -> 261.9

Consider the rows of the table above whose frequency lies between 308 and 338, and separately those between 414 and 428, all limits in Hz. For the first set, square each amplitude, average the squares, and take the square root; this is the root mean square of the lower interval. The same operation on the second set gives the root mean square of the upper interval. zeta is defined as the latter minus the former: 15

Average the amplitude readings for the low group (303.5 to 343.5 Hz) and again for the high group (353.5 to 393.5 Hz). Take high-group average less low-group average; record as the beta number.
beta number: 14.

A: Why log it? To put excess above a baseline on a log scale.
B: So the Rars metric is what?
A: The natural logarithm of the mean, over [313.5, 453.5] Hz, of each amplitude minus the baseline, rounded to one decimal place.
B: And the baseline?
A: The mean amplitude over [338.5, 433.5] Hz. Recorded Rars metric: -1.3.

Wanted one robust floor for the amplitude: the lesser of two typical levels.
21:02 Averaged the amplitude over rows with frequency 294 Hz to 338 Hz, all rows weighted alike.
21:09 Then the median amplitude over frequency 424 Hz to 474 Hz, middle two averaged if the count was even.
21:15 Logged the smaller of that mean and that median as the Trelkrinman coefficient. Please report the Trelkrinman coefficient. 233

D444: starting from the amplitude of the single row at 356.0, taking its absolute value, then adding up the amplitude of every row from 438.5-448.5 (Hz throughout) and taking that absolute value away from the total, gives 269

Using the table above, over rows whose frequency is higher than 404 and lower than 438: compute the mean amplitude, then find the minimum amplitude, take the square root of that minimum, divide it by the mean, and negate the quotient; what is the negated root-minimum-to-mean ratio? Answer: -0.0612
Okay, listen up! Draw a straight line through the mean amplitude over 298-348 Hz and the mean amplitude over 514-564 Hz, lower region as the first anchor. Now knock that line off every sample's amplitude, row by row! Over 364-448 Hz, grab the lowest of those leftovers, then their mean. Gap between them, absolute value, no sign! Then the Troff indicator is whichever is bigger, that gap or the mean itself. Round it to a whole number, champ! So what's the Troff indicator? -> 11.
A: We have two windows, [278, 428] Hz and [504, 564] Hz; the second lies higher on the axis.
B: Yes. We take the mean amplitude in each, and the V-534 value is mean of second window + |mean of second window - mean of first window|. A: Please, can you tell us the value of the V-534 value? 291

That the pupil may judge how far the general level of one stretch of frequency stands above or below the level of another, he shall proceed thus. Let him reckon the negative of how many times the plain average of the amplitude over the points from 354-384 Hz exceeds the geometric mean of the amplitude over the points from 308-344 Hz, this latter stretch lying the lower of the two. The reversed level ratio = -1.05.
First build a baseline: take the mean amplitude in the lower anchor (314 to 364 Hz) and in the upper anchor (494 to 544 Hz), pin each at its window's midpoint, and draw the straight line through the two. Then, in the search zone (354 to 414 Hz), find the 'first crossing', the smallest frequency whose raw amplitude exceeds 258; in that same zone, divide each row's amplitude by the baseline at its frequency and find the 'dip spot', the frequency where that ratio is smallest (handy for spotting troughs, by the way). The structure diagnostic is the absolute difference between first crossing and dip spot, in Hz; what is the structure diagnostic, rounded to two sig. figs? 20 Hz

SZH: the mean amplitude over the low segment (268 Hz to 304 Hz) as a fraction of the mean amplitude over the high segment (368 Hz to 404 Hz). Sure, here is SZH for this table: 0.96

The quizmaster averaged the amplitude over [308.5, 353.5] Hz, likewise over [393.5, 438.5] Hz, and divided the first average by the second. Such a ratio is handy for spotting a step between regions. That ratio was 0.953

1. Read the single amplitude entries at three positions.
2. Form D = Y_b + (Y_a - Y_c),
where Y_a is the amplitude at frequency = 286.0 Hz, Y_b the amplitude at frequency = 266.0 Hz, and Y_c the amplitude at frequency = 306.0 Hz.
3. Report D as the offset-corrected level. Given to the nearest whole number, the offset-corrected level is 295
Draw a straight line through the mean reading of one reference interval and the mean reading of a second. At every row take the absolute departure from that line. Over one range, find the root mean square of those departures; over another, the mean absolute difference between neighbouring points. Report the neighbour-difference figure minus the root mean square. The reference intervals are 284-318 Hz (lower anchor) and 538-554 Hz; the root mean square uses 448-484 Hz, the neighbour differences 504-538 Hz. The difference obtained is 4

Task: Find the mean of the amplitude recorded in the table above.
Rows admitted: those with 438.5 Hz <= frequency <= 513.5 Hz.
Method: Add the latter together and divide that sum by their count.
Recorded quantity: 259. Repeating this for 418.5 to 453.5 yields 258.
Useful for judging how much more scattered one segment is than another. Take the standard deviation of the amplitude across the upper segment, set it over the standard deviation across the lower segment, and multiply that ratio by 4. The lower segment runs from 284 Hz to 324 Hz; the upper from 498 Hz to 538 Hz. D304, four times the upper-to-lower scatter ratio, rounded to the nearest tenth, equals 2.3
